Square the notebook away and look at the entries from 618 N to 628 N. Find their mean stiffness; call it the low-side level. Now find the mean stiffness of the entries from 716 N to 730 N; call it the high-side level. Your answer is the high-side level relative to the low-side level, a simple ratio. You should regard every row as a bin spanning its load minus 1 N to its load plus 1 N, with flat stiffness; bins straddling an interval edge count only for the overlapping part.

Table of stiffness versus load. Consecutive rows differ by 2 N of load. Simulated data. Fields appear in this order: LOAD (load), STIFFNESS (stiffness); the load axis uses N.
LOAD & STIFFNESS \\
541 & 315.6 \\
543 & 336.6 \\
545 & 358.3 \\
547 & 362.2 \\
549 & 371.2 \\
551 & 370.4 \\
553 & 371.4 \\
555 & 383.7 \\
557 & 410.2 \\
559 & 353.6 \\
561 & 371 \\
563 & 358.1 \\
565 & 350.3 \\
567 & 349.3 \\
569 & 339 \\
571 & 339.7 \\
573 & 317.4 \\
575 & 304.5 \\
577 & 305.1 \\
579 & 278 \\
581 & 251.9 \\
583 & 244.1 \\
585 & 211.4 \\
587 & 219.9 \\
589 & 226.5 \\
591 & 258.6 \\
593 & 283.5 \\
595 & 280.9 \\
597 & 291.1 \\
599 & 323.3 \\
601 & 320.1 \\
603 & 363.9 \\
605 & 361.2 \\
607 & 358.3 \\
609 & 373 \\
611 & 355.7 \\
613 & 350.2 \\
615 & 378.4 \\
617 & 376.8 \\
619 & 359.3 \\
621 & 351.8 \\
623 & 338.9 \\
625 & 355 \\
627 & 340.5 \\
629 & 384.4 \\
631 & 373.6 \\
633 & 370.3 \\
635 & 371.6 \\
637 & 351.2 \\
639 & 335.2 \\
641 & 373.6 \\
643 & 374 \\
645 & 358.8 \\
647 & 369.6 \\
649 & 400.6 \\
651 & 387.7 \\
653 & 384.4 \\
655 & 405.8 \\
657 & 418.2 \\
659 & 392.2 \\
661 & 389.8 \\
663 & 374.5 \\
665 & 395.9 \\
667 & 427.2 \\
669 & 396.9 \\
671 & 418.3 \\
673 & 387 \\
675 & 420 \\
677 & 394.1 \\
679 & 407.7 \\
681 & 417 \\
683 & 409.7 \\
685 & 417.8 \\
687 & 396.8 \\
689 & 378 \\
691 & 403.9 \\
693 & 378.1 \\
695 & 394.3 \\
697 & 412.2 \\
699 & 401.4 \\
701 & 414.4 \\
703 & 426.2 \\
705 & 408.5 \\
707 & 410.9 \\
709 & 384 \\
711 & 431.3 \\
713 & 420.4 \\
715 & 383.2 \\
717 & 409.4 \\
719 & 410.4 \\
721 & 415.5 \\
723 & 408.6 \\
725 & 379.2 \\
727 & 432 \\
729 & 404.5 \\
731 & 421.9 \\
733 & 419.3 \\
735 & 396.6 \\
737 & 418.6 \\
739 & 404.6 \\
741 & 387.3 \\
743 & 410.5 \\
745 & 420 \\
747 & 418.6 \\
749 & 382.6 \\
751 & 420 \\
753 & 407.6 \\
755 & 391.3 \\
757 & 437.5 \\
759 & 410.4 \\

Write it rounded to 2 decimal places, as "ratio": 1.17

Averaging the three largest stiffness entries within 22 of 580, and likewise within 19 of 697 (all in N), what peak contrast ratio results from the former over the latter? 0.85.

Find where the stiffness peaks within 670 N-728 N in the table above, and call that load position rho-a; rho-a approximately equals 727 N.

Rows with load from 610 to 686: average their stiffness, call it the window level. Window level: 382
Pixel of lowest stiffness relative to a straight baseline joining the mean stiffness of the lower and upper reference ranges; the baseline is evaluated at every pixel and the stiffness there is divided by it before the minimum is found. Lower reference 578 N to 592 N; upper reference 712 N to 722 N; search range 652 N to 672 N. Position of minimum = 663 N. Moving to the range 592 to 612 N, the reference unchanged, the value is 595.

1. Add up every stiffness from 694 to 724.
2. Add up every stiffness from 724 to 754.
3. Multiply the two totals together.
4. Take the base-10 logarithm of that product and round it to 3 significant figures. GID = 7.57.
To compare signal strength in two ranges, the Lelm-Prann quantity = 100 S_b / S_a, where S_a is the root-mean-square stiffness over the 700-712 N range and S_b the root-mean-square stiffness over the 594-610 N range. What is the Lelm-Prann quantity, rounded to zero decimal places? 81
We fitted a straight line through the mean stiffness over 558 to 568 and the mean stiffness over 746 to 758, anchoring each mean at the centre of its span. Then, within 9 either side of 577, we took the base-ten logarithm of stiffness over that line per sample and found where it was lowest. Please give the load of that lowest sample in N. 585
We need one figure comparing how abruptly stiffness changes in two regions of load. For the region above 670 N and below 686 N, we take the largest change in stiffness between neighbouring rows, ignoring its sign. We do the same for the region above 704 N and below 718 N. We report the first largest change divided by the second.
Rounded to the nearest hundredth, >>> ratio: 0.70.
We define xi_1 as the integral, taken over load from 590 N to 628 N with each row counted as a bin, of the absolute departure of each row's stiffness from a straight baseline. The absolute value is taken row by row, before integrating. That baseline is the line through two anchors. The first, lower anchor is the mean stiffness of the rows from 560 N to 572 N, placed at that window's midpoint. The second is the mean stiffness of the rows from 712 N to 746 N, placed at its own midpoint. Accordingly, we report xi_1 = 1176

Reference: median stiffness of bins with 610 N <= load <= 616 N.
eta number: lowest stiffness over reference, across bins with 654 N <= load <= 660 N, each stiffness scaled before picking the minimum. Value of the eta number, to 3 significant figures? 1.10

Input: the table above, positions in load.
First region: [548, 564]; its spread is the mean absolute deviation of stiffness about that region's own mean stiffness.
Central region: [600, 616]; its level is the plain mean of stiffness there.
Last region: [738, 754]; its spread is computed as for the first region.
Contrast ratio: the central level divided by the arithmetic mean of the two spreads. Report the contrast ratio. 31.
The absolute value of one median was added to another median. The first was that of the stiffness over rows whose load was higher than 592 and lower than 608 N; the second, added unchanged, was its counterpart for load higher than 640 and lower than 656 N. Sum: 701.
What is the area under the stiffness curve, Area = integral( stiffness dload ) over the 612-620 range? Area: 2929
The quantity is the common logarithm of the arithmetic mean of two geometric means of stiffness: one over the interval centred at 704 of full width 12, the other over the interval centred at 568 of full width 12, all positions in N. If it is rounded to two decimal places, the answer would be 2.57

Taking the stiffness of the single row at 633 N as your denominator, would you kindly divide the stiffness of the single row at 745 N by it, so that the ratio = 1.13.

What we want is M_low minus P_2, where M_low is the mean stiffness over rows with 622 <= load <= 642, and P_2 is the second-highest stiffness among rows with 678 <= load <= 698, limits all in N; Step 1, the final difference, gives -58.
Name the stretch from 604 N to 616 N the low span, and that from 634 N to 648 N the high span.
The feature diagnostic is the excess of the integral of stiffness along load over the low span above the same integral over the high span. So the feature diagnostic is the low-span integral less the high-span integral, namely -714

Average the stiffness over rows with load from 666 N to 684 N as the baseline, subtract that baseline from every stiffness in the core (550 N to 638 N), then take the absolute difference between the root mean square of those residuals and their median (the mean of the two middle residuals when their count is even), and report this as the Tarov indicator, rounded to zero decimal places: 148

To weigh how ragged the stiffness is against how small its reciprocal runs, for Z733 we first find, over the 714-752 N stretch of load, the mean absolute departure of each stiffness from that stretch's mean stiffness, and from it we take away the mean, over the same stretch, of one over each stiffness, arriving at 12.1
